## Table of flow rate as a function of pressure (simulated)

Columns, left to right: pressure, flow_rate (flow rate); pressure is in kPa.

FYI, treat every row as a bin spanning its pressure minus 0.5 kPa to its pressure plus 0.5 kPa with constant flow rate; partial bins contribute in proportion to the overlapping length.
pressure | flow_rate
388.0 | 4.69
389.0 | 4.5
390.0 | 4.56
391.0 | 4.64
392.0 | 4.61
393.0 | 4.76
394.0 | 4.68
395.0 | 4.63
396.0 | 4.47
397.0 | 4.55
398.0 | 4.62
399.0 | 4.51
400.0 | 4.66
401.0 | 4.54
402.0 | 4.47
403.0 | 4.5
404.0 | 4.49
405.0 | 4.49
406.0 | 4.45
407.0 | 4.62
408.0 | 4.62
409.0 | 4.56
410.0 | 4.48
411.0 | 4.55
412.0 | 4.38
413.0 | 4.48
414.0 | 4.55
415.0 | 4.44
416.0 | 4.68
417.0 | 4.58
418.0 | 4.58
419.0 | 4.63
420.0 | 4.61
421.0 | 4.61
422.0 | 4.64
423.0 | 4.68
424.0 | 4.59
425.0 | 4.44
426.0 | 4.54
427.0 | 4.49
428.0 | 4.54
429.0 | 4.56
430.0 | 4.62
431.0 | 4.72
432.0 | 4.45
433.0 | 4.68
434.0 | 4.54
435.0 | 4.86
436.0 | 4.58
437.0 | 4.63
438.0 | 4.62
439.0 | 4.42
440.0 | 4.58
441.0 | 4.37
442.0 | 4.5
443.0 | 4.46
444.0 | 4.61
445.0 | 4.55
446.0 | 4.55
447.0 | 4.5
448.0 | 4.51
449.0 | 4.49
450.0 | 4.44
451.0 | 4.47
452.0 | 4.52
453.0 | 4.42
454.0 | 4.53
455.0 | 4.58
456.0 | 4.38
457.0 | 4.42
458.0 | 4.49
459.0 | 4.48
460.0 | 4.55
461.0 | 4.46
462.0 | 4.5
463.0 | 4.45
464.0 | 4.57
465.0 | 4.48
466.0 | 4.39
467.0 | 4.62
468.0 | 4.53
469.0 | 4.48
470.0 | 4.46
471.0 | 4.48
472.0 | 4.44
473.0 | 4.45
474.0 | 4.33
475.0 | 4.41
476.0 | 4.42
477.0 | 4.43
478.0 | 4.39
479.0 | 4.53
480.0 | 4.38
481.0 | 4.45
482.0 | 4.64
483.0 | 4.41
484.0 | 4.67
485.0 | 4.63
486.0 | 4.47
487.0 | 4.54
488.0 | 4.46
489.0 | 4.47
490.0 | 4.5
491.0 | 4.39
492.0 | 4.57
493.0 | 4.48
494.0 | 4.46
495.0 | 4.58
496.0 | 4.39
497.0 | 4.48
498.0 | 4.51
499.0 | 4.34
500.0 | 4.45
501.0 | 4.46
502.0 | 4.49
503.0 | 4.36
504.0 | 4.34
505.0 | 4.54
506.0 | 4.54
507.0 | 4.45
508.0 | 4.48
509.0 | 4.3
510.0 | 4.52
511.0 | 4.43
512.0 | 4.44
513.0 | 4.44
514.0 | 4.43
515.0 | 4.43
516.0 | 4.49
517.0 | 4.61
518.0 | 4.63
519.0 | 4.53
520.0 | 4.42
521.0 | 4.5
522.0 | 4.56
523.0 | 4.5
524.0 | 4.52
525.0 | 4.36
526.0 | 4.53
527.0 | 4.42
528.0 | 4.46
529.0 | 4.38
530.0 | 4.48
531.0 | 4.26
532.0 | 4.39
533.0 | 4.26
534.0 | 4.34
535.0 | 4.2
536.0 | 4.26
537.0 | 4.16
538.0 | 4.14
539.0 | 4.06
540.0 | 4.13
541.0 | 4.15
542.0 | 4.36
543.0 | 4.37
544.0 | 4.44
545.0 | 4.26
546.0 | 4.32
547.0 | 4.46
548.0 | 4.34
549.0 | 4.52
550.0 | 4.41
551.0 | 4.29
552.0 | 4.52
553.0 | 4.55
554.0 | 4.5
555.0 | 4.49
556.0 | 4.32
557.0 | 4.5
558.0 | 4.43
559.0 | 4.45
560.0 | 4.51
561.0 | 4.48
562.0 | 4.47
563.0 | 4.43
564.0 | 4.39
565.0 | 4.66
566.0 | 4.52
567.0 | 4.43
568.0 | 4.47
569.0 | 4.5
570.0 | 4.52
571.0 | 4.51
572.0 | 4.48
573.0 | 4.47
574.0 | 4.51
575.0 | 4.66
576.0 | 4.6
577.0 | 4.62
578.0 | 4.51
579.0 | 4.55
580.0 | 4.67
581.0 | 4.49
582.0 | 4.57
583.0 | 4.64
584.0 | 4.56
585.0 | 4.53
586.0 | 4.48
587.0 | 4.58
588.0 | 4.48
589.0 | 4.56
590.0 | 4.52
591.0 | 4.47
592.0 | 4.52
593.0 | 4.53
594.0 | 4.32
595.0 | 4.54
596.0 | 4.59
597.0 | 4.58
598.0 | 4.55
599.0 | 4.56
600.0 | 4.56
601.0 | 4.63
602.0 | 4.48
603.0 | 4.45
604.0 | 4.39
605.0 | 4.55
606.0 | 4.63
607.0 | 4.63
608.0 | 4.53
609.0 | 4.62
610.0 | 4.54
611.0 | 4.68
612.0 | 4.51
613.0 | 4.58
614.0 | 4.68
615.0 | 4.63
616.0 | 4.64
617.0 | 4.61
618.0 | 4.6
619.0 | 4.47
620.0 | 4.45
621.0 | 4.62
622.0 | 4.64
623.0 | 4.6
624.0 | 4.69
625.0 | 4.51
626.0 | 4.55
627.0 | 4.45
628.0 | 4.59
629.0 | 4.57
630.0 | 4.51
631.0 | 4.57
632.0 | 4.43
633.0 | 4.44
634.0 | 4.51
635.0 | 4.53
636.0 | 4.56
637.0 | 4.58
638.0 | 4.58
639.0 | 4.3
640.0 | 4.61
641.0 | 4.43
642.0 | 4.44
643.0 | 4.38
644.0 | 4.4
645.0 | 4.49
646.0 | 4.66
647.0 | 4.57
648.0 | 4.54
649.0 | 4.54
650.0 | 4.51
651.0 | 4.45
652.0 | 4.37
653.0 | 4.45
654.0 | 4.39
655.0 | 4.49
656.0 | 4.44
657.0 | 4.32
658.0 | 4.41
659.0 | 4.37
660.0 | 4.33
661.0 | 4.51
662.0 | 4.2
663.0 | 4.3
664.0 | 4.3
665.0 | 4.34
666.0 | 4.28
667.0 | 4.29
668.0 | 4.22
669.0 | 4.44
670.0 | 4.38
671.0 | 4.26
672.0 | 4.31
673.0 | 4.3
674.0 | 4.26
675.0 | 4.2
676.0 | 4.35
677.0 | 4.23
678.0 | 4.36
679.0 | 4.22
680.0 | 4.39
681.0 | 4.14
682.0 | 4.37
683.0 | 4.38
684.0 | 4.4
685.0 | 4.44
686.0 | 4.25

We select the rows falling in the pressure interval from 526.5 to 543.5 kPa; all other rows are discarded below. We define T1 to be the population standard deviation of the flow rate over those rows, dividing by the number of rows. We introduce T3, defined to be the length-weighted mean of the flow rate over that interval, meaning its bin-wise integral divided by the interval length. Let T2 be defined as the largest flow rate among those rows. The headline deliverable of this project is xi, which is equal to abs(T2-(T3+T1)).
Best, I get 0.072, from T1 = 0.124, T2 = 4.48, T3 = 4.28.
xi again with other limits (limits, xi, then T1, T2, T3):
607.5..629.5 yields 0.040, 0.070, 4.69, 4.58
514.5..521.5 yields 0.039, 0.075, 4.63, 4.52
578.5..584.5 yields 0.031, 0.059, 4.67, 4.58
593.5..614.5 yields 0.041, 0.086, 4.68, 4.55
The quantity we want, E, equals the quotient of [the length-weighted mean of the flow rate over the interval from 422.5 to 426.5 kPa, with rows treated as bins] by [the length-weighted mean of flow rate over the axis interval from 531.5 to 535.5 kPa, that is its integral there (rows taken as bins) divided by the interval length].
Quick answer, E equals 1.06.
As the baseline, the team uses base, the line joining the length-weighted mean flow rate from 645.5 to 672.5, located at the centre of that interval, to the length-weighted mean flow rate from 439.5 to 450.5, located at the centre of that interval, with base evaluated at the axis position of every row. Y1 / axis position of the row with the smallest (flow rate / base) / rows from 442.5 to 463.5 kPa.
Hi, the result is 456.0 kPa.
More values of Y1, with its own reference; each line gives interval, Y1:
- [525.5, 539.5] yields 539.0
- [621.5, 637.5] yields 632.0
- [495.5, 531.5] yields 531.0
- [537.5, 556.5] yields 539.0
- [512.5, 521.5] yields 520.0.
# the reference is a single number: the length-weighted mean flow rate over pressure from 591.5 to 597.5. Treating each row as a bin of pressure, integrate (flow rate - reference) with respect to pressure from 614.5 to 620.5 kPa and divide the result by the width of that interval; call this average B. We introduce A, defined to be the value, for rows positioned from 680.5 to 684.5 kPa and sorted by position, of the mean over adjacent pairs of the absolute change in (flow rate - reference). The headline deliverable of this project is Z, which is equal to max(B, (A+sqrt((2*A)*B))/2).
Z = 0.09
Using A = 0.087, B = 0.053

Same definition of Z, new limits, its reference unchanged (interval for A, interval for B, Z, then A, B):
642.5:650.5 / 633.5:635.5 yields 0.05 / 0.061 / 0.007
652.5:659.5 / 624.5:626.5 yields 0.06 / 0.077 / 0.017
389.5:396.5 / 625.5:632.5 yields 0.07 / 0.092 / 0.011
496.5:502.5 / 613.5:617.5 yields 0.13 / 0.070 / 0.127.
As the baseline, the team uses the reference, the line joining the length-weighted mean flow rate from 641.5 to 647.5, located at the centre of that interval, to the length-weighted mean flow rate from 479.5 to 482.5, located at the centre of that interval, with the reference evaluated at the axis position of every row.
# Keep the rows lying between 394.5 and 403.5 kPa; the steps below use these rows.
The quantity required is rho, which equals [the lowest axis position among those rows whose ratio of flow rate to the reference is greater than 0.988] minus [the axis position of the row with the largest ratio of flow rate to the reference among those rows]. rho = -5 kPa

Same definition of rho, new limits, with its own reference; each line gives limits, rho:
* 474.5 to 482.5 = -3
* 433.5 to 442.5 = -1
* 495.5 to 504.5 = -1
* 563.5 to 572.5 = 0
